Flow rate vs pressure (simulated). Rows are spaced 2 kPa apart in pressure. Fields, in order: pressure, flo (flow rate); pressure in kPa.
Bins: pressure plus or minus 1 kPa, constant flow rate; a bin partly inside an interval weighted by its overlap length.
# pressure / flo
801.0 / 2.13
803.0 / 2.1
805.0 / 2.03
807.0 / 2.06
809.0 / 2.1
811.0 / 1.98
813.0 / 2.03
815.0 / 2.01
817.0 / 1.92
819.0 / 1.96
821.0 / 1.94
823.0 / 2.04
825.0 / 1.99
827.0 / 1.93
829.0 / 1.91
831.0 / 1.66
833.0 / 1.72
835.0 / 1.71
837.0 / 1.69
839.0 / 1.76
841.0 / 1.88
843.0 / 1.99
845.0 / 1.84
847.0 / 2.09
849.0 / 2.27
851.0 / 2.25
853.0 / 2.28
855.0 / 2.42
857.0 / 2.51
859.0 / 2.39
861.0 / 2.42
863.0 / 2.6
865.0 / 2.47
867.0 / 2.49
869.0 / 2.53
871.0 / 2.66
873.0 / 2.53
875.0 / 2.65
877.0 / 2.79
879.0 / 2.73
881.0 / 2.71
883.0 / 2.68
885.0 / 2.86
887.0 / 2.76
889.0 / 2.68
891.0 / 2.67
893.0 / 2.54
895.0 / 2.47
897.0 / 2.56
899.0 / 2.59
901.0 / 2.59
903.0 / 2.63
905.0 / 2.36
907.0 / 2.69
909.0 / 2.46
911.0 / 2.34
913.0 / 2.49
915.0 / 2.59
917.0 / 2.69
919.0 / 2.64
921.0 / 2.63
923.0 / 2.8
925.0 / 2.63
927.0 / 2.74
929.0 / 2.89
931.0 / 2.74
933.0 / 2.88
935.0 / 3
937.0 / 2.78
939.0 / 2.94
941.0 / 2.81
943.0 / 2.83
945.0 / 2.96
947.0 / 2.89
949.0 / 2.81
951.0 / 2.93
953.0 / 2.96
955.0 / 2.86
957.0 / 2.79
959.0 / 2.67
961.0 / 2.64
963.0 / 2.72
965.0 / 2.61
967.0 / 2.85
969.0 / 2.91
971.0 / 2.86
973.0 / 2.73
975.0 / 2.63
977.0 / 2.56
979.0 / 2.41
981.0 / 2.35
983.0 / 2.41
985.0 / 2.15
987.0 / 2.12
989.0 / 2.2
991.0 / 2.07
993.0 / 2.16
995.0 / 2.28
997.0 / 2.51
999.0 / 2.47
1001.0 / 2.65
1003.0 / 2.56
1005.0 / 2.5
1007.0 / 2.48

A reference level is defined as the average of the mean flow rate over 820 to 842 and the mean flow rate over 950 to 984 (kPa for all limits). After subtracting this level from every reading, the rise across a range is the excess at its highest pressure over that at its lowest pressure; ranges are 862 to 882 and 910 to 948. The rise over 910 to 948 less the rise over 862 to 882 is 0.4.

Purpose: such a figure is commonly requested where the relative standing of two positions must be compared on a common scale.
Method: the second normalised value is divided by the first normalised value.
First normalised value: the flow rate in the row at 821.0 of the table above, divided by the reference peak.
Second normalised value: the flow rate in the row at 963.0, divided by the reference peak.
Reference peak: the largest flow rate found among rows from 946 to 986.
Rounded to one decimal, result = 1.4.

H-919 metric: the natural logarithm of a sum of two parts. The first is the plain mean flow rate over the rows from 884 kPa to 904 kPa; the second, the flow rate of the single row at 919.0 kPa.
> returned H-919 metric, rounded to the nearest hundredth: 1.66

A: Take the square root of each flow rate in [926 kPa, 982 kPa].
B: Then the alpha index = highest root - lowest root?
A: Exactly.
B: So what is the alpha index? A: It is 0.20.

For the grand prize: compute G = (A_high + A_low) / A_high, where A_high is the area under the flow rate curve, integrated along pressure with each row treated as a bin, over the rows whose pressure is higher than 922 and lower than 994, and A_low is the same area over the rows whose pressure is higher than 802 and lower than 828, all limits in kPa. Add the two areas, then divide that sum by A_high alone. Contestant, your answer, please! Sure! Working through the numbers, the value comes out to 1.3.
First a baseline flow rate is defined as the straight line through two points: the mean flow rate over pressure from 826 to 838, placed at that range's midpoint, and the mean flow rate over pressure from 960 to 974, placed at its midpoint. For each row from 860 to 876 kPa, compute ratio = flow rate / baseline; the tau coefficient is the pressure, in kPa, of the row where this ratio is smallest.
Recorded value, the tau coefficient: 861.0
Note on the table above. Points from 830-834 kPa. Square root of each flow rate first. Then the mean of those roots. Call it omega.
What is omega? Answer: 1.30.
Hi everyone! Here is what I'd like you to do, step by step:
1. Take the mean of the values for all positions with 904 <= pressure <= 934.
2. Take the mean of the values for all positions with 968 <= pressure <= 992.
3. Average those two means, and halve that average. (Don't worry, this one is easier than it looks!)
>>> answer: 1.27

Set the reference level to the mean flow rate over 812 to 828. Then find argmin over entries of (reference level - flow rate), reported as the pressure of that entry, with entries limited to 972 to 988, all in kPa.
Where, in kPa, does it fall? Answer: 973.0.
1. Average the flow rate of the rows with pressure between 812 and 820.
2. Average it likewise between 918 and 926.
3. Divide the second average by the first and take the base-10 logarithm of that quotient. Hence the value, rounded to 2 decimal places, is 0.13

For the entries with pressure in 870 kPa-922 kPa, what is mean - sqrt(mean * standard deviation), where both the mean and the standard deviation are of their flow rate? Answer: 2.05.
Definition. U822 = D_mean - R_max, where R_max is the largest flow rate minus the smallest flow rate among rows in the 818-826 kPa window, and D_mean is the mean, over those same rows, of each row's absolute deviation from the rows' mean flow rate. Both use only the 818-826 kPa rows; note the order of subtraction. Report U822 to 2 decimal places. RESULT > -0.07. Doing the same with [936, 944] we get -0.11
